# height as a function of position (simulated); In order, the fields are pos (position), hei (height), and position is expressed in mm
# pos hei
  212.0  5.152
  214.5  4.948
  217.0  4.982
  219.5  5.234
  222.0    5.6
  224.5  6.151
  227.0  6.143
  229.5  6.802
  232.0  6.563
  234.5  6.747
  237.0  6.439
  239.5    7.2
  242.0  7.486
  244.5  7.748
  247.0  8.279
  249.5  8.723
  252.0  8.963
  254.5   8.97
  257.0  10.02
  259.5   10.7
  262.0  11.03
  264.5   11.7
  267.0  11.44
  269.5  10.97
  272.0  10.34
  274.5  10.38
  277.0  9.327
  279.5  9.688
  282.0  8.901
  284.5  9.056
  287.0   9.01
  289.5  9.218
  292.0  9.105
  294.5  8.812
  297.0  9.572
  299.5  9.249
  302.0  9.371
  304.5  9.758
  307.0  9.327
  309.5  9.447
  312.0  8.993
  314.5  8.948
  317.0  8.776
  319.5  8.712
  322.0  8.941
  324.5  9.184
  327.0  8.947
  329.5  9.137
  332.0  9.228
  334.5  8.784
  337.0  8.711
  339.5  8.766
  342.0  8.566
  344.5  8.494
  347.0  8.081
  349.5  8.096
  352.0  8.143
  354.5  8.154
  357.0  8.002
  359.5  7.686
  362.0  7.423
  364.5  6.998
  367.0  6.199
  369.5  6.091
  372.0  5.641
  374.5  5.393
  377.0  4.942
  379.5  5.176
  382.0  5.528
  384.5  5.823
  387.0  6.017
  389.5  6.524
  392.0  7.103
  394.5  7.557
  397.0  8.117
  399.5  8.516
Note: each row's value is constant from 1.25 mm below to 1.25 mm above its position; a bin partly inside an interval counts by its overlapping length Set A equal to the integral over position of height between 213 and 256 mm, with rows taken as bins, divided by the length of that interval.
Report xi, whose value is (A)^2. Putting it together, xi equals 47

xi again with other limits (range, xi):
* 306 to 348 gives 79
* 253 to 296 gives 98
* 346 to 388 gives 44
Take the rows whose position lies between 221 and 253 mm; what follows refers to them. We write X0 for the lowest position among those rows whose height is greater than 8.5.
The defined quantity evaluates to 249.5 mm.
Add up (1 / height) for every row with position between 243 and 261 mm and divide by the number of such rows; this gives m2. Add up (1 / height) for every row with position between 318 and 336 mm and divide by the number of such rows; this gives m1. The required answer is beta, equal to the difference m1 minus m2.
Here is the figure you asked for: 0.000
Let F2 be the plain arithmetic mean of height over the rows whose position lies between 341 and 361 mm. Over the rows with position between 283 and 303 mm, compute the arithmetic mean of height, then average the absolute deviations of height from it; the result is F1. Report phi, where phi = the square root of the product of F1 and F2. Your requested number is 1.2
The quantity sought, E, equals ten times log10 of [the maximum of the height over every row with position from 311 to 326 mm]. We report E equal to 9.6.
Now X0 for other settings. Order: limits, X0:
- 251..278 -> 252.0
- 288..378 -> 289.5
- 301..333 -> 302.0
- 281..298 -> 282.0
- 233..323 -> 249.5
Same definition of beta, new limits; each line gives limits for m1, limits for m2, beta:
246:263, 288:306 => -0.002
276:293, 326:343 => -0.004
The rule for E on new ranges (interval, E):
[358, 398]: 9.1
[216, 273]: 10.7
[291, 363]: 9.9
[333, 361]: 9.4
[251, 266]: 10.7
